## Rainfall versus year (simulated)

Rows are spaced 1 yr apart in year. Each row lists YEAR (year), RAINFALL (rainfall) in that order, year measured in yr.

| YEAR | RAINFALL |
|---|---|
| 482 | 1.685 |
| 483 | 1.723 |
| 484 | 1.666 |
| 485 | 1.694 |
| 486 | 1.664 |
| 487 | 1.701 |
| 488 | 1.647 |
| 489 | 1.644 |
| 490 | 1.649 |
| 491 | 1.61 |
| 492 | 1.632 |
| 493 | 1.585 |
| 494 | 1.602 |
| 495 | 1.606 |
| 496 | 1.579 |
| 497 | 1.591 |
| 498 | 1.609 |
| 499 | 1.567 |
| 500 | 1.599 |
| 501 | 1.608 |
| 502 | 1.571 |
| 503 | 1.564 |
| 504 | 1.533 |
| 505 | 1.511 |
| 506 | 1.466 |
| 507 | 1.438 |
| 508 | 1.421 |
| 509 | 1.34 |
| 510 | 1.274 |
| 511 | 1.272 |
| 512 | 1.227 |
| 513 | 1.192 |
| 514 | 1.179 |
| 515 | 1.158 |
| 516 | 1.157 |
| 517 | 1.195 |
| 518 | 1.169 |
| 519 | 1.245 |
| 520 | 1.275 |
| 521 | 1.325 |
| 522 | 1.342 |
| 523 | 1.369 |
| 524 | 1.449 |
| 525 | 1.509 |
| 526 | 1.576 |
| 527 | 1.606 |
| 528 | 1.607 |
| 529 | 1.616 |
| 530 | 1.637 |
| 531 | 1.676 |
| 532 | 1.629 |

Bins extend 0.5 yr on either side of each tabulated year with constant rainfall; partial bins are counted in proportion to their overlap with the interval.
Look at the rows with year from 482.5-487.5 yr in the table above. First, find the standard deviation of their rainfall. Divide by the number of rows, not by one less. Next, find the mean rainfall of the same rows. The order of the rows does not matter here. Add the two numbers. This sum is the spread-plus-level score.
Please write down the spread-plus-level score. 1.71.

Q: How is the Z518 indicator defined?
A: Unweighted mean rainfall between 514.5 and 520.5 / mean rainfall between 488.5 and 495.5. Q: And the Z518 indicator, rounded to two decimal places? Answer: 0.74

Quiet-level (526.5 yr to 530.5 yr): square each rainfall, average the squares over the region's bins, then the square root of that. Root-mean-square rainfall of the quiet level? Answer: 1.62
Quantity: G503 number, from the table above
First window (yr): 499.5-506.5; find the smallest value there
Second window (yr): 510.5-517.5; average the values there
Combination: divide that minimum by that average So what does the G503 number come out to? 1.225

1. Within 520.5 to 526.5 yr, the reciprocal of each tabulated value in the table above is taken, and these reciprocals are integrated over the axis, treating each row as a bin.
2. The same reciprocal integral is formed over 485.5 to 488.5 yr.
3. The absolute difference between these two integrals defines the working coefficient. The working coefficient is 2.4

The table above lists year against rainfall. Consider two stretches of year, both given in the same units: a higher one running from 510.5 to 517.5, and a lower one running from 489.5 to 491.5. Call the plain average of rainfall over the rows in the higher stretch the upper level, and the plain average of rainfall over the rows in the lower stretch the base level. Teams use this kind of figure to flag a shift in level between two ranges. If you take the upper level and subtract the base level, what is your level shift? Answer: -0.43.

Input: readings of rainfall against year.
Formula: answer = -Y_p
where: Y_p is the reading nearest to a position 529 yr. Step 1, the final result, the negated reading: -1.62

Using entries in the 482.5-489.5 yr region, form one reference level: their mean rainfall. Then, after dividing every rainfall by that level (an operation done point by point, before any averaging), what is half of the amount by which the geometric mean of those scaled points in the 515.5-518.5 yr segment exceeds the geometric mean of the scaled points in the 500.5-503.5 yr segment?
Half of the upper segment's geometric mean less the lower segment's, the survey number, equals -0.121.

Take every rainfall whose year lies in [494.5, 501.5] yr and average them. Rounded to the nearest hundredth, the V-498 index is 1.59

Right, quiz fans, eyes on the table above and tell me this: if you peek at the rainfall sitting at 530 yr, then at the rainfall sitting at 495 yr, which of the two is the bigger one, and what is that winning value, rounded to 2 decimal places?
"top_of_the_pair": 1.64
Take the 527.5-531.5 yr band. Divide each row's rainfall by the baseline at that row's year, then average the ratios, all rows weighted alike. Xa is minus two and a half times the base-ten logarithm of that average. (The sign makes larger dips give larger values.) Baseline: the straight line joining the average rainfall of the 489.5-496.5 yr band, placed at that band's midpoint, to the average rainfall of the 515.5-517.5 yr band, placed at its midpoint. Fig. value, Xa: -0.61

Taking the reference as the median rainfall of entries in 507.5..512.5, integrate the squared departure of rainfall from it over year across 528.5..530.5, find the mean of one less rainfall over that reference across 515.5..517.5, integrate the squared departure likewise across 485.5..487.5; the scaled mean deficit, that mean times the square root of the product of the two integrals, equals 0.0222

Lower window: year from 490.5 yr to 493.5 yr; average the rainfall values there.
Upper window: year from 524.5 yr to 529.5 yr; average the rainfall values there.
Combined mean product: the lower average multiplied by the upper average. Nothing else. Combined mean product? 2.55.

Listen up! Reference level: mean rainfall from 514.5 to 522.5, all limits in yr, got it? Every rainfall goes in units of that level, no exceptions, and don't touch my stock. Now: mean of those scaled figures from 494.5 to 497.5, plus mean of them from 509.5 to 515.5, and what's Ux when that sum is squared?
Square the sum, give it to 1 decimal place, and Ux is 5.2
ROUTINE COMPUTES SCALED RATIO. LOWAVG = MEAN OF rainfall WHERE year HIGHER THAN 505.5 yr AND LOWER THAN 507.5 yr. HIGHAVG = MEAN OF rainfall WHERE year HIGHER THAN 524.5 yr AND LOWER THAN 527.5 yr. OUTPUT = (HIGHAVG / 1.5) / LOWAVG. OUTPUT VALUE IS 0.72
